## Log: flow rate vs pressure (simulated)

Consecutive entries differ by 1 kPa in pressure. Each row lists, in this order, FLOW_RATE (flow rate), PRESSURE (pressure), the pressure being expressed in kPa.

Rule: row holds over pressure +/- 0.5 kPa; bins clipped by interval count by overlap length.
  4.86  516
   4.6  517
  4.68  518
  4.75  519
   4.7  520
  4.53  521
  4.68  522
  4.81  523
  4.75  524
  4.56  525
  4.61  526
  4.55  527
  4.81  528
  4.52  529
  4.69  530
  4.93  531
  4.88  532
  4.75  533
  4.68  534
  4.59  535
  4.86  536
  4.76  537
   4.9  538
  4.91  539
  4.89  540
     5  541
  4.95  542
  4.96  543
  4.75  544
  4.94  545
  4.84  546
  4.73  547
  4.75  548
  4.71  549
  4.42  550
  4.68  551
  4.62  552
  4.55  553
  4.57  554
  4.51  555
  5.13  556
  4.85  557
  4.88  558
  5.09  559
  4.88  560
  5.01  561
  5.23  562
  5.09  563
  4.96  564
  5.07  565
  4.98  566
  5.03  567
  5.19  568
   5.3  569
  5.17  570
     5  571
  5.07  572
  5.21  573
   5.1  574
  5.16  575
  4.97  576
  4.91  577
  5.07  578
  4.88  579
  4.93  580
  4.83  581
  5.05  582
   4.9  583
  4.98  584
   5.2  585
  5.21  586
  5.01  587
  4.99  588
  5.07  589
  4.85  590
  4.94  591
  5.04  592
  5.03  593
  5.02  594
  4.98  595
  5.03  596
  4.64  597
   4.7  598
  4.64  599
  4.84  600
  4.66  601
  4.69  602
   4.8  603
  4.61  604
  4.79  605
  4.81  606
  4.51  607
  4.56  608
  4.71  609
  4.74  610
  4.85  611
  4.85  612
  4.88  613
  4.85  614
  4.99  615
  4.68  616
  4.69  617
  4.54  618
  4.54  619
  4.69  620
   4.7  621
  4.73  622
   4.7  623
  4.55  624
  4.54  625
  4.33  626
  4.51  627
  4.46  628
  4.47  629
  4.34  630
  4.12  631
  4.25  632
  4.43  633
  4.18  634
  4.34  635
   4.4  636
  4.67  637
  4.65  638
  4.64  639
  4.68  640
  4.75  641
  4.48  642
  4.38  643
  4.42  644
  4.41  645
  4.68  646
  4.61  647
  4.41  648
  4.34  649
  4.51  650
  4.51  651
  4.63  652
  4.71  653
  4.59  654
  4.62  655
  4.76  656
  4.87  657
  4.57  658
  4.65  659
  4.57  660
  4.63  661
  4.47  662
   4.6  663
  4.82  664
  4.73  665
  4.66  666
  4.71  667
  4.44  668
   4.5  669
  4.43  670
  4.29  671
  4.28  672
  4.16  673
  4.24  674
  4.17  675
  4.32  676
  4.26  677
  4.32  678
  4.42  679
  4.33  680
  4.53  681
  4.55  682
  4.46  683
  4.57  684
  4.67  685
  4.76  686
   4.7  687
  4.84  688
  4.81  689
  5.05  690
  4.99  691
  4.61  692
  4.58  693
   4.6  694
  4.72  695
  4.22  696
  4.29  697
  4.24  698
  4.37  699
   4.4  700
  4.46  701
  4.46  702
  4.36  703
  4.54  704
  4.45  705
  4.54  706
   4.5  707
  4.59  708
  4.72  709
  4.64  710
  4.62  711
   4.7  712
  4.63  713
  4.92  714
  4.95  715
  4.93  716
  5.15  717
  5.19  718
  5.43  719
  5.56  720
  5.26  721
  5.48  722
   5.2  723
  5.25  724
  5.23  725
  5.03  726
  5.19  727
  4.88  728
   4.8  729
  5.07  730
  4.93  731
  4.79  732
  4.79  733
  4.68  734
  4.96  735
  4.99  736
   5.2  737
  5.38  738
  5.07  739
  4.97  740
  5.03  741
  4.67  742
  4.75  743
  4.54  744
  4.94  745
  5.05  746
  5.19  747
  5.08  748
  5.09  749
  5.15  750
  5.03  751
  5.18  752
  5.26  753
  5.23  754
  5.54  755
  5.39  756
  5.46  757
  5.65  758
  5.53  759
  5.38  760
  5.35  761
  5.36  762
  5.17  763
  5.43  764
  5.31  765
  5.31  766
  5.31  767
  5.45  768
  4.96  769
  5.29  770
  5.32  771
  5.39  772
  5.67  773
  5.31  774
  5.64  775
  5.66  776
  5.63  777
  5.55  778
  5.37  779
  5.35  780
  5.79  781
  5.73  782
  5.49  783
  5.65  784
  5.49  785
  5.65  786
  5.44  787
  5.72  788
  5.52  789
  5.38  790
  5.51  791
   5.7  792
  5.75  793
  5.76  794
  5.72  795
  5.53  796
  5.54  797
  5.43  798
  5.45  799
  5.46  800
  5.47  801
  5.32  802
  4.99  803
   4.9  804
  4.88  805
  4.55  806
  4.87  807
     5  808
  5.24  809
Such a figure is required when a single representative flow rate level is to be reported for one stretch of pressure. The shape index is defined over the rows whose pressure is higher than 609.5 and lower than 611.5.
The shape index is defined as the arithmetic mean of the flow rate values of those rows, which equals 4.8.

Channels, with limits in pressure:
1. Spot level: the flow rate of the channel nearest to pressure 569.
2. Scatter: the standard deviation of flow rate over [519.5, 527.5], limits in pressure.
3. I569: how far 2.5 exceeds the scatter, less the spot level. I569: -2.90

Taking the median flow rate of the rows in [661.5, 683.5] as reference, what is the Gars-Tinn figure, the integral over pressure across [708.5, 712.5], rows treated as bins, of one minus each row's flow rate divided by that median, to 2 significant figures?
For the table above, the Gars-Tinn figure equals -0.21 kPa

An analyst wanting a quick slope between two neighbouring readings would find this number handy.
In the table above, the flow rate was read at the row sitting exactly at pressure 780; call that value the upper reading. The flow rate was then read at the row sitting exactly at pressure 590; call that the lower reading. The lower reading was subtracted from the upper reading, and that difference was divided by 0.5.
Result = 1.0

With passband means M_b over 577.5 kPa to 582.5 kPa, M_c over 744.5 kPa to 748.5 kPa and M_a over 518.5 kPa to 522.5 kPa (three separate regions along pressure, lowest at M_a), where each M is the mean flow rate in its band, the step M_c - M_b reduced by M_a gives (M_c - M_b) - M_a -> -4.55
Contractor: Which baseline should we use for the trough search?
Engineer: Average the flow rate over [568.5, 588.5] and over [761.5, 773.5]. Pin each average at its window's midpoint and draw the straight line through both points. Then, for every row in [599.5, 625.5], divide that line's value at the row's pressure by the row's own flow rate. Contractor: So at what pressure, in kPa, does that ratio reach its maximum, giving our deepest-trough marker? 607 kPa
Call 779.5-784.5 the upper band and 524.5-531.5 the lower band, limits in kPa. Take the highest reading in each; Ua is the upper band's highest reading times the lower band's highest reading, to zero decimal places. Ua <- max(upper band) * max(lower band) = 29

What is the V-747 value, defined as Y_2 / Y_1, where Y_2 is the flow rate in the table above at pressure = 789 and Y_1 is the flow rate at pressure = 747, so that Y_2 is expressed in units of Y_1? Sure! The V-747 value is 1.06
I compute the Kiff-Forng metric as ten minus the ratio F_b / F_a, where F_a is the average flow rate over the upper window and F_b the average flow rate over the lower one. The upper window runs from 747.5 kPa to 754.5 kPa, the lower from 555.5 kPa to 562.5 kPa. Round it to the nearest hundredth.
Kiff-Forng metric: 9.03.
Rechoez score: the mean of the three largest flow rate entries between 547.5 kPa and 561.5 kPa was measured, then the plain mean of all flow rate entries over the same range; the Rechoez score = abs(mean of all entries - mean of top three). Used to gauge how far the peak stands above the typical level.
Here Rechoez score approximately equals 0.32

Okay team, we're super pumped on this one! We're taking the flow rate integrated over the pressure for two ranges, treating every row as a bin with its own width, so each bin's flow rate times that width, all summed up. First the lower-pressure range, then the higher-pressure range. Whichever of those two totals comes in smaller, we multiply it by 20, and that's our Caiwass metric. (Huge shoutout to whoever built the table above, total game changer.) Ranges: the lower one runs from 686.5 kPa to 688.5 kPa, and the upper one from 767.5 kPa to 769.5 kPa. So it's 191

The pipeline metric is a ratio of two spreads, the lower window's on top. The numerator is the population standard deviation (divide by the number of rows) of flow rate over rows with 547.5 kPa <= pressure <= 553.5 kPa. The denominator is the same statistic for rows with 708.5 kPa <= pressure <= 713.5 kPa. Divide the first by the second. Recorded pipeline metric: 2.8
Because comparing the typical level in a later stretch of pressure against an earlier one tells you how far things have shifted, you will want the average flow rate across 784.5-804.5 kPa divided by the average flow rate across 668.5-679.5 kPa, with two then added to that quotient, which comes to 3.27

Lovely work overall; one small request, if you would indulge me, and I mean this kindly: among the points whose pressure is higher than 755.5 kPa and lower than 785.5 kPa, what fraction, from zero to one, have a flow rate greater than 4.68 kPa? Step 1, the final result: 1.0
